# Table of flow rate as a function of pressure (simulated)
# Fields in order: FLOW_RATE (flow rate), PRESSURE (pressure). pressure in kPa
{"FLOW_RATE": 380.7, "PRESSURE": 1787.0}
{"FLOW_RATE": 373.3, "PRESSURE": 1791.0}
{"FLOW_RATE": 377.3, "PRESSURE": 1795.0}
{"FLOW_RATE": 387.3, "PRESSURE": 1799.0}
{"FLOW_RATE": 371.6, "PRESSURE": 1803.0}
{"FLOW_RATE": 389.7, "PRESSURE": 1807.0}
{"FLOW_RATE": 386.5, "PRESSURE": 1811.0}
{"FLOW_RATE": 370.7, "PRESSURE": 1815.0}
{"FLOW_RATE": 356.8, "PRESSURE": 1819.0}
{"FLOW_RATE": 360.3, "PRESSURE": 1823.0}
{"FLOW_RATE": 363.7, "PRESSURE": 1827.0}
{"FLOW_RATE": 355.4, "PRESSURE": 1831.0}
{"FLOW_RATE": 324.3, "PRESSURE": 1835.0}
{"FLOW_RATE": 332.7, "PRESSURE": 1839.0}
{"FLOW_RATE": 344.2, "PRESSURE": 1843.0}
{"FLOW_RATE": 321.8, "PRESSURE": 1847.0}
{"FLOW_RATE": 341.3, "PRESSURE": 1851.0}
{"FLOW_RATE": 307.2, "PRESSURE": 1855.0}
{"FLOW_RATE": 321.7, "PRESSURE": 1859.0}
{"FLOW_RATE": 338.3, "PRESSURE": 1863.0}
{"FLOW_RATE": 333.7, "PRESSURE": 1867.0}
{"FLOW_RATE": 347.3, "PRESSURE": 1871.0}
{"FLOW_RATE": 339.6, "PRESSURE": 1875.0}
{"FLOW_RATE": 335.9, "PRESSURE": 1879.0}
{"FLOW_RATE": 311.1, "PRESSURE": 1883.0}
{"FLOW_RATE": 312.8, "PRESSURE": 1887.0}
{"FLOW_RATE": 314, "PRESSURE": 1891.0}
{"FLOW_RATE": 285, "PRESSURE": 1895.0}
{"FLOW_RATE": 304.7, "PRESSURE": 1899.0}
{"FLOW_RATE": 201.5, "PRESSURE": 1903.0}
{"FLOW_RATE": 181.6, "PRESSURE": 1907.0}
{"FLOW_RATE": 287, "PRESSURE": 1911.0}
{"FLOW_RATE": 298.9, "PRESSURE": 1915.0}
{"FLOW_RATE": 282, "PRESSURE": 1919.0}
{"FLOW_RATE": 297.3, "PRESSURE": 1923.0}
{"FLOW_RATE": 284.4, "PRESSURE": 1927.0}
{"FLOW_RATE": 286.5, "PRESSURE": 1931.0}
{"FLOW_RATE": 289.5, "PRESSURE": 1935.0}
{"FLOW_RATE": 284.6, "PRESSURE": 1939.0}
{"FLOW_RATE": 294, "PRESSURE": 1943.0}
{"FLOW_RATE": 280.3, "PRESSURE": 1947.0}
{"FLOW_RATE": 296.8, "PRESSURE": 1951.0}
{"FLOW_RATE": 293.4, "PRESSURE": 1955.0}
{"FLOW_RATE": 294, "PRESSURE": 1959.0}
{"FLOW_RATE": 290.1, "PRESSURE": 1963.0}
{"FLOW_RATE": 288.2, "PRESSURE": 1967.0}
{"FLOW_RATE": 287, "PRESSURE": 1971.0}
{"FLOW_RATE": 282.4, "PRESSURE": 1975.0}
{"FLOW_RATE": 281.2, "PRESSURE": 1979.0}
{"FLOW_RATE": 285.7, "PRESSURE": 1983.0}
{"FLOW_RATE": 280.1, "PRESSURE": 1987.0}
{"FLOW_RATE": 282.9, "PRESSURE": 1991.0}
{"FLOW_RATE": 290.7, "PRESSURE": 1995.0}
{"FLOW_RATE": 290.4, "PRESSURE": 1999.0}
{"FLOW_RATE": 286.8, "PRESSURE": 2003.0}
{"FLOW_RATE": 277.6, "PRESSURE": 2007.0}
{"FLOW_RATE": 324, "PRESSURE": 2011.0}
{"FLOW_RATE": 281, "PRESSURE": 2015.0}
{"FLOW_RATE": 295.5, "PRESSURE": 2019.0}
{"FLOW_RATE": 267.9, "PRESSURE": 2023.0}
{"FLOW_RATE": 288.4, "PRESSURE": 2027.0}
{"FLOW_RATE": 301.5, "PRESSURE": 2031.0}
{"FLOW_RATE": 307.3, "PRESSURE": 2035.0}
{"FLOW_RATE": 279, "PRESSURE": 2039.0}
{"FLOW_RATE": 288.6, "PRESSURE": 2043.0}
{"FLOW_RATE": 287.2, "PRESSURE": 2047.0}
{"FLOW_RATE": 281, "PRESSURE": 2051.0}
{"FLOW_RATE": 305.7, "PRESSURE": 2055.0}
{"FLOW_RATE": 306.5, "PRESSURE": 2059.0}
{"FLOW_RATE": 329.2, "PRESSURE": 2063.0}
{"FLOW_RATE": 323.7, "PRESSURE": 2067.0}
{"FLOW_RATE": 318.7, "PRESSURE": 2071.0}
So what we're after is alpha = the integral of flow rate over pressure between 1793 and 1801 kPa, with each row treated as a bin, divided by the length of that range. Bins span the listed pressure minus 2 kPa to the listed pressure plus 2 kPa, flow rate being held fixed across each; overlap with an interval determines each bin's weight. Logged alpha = 382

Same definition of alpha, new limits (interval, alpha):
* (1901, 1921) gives 250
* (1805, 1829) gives 371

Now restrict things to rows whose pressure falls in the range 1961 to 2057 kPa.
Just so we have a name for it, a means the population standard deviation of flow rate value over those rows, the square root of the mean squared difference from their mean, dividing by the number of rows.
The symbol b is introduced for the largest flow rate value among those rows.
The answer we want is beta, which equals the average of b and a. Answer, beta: 168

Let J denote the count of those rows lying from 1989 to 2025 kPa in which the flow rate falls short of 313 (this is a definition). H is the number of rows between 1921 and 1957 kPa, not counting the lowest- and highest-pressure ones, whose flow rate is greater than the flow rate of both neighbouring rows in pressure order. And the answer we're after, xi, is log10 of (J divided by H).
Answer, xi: 0.43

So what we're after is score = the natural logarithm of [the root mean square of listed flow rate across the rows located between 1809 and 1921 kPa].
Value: 5.78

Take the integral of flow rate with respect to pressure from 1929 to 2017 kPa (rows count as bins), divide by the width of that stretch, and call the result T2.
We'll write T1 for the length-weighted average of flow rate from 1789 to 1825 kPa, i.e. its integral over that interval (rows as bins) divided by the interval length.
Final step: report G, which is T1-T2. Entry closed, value 86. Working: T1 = 375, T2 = 289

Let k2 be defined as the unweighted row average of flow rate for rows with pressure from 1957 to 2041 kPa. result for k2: 289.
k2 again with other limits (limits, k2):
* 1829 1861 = 331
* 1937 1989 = 288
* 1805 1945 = 317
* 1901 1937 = 268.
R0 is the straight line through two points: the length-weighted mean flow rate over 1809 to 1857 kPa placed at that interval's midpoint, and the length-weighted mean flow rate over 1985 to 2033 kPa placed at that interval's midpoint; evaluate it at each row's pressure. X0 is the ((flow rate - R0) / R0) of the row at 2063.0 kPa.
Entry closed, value 0.21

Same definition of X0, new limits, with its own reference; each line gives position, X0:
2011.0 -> 0.12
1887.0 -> -0.05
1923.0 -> -0.06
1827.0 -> 0.04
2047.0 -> 0.04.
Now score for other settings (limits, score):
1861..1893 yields 5.80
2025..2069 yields 5.70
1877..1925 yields 5.66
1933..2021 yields 5.67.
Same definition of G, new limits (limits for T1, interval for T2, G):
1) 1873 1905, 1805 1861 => -48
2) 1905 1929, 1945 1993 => -15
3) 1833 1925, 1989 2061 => 16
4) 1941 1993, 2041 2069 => -16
